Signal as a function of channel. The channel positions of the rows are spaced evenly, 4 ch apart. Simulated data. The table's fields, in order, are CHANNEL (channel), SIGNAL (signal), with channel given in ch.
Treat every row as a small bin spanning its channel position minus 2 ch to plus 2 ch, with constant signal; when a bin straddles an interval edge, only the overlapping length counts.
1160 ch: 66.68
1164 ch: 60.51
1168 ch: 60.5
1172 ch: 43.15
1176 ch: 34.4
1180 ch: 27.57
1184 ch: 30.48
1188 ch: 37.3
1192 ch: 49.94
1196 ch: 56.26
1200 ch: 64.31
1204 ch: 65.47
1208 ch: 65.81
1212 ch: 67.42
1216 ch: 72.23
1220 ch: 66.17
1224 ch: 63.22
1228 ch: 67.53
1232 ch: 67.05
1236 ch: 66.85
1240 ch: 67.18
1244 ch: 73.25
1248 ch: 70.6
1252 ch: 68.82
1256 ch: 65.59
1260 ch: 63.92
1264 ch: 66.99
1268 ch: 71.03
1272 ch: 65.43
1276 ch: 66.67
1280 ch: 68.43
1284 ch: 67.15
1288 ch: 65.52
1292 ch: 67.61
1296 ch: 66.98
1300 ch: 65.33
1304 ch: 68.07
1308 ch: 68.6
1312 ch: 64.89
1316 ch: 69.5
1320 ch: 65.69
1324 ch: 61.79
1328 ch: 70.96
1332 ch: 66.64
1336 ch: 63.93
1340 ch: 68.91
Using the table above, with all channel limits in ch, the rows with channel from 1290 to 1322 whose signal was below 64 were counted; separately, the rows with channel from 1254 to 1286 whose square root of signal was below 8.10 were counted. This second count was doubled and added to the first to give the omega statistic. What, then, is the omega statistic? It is 6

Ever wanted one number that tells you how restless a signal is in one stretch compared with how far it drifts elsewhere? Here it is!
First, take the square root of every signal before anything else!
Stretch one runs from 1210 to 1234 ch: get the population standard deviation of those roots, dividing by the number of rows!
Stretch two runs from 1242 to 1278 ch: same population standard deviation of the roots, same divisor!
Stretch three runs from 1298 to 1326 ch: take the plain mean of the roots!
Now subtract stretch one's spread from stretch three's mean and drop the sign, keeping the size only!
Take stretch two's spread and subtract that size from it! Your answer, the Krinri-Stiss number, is -7.8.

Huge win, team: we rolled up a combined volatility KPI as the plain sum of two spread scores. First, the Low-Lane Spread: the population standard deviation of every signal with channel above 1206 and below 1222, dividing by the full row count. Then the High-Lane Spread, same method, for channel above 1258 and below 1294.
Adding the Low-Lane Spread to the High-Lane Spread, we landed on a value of 4.5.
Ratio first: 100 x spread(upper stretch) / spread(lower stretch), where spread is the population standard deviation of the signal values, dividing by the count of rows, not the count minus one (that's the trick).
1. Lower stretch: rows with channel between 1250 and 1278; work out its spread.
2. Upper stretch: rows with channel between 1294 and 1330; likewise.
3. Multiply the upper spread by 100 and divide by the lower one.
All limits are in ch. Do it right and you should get 119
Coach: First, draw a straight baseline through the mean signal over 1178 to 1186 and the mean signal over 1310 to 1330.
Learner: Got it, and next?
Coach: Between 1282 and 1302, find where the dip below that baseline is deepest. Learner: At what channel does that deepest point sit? 1300 ch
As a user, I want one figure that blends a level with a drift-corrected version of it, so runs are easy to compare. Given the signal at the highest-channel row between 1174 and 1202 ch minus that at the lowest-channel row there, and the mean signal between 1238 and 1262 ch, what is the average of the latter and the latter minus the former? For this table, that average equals 53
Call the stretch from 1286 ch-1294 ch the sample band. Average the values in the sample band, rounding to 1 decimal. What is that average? 66.6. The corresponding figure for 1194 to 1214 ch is 63.9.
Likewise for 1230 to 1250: 69.0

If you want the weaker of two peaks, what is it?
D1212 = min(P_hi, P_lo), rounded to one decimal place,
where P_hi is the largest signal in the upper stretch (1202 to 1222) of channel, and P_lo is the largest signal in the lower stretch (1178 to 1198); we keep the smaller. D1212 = 56.3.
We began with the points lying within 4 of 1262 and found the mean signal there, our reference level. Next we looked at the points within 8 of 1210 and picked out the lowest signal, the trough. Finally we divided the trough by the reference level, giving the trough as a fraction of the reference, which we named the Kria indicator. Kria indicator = 1.00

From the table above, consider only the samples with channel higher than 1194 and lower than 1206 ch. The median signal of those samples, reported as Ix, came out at 64.3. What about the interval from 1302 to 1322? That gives 68.1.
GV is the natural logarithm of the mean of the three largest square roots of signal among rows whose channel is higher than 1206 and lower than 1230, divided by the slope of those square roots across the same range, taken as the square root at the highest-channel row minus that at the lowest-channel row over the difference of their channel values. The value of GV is 7.4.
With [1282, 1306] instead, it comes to 8.0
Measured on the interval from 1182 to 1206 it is 4.1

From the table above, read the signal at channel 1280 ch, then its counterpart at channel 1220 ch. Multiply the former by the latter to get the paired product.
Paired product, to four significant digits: 4528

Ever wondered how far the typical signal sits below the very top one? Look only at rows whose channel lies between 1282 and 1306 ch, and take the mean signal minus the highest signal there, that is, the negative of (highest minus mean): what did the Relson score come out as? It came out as -1.3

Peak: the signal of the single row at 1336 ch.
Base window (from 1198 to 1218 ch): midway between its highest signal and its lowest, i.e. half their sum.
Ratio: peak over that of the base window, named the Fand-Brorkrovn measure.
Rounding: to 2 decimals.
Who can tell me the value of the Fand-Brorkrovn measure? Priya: 0.94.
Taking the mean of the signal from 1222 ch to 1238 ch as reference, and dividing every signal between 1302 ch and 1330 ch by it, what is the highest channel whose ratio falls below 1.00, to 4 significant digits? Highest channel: 1324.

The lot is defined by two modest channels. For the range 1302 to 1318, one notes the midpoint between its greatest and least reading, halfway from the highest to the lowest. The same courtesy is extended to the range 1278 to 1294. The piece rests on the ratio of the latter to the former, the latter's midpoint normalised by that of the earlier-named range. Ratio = 1.00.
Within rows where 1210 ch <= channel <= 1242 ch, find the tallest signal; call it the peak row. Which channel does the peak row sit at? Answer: 1216 ch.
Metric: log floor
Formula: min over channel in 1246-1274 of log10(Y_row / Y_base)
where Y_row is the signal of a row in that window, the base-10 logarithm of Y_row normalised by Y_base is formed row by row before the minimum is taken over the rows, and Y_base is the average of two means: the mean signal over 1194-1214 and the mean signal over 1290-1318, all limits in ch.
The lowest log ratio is -0.011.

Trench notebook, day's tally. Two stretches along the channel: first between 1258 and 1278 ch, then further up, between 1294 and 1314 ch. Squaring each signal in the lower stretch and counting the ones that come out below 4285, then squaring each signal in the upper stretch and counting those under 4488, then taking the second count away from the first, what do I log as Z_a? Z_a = -1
